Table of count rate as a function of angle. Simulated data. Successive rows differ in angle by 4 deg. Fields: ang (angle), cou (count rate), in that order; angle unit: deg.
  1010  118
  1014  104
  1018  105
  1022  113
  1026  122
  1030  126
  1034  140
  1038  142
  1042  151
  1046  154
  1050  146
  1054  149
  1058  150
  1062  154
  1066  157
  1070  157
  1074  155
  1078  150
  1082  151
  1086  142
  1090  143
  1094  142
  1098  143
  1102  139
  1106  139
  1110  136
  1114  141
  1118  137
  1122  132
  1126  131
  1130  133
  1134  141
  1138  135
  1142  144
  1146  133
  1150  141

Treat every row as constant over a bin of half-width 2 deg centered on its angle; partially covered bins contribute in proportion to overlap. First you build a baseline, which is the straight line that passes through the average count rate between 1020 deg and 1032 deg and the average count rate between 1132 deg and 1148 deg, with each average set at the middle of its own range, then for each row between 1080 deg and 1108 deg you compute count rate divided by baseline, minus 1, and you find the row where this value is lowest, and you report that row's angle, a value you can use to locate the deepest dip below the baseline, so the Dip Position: 1106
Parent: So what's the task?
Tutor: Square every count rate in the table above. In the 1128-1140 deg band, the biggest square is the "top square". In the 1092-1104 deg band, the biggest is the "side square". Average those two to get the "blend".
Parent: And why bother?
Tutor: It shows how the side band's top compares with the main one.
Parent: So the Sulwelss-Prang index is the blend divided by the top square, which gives 1.01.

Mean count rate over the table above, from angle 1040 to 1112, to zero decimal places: 148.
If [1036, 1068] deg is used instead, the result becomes 150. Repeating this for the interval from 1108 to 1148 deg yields 136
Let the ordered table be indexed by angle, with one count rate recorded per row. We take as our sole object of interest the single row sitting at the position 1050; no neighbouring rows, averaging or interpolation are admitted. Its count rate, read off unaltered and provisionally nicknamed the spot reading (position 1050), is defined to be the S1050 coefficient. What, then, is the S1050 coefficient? 146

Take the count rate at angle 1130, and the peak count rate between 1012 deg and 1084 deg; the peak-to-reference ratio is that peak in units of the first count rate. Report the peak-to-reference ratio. 1.18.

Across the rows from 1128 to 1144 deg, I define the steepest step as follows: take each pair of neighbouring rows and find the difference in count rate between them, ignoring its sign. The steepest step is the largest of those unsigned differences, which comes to 9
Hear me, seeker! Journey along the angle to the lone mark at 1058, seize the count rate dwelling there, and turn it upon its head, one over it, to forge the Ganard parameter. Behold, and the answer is 0.0067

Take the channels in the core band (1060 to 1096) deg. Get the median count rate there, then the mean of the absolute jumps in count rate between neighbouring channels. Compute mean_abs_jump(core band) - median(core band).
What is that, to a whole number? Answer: -148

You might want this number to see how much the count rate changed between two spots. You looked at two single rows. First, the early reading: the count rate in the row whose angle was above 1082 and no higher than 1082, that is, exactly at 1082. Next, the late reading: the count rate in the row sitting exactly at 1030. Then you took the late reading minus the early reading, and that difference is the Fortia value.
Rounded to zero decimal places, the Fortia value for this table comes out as -25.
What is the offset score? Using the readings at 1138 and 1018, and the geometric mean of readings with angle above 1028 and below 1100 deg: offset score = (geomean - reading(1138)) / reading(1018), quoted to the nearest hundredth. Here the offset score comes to 0.12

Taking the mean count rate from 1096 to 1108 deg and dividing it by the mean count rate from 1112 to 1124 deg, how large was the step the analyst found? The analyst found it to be 1.03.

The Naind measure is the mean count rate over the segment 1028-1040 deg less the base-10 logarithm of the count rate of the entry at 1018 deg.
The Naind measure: 134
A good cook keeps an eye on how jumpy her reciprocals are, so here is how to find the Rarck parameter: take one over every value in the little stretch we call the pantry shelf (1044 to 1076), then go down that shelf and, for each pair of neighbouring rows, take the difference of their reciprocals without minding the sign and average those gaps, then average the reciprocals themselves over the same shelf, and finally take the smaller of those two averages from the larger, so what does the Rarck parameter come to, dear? 0.0064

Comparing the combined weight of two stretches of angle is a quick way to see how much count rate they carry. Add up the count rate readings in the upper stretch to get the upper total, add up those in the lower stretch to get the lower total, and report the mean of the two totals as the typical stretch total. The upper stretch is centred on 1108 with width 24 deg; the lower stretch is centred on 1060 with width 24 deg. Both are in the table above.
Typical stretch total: 874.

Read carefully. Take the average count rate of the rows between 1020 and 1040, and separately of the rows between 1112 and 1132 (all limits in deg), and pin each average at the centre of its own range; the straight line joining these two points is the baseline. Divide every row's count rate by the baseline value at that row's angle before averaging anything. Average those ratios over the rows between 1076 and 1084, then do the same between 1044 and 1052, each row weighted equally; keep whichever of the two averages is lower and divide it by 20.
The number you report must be 0.0570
